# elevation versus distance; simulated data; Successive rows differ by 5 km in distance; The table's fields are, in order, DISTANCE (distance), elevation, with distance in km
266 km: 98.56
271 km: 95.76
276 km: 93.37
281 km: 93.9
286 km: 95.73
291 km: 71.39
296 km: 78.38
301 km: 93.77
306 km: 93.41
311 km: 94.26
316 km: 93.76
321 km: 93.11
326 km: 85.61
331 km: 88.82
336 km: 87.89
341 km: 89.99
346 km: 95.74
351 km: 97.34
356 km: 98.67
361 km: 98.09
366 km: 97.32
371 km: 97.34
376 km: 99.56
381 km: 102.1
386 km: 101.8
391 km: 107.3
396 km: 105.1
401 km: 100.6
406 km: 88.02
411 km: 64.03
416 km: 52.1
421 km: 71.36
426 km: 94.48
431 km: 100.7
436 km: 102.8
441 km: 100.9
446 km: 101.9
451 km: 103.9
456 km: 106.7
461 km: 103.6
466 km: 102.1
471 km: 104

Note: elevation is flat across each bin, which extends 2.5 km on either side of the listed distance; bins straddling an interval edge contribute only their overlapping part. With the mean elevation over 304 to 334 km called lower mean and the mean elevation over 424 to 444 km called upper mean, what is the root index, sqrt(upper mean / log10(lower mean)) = 7.1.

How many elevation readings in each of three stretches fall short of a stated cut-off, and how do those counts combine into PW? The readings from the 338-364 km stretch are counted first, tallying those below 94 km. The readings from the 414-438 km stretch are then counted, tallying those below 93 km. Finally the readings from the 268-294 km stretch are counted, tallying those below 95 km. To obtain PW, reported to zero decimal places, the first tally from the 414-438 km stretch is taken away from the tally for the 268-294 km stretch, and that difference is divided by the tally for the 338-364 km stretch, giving 1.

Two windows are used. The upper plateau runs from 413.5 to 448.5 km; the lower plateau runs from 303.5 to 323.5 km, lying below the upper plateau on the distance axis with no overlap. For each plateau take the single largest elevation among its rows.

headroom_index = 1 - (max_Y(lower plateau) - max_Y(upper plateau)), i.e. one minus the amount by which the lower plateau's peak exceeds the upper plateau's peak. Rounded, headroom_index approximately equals 10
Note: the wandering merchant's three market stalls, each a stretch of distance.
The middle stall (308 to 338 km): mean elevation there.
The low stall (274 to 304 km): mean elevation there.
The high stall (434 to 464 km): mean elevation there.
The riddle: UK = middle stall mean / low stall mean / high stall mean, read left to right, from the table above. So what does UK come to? 0.0100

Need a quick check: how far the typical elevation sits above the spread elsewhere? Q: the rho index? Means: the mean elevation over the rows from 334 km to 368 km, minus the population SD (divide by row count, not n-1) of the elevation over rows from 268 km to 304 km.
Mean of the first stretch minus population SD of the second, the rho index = 86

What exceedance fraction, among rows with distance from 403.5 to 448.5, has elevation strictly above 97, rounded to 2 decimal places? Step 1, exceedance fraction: 0.44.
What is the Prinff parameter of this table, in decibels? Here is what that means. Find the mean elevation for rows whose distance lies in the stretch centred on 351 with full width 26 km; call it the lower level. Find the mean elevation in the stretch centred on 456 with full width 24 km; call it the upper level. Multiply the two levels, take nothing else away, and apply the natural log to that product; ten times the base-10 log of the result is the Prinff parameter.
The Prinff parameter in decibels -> 9.64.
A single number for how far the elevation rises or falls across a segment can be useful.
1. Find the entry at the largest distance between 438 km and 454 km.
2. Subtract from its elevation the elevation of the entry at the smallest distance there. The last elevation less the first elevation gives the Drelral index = 3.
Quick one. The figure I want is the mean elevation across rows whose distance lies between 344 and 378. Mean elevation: 98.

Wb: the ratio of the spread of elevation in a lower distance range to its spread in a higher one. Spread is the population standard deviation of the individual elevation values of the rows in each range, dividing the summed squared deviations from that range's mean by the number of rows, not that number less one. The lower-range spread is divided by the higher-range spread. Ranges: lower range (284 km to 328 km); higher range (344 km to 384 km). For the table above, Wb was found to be 4.5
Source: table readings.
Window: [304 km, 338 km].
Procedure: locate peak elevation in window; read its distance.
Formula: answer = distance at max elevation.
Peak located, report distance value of 311 km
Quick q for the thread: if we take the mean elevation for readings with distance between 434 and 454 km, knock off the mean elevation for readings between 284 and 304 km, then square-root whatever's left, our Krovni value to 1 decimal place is 4.2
